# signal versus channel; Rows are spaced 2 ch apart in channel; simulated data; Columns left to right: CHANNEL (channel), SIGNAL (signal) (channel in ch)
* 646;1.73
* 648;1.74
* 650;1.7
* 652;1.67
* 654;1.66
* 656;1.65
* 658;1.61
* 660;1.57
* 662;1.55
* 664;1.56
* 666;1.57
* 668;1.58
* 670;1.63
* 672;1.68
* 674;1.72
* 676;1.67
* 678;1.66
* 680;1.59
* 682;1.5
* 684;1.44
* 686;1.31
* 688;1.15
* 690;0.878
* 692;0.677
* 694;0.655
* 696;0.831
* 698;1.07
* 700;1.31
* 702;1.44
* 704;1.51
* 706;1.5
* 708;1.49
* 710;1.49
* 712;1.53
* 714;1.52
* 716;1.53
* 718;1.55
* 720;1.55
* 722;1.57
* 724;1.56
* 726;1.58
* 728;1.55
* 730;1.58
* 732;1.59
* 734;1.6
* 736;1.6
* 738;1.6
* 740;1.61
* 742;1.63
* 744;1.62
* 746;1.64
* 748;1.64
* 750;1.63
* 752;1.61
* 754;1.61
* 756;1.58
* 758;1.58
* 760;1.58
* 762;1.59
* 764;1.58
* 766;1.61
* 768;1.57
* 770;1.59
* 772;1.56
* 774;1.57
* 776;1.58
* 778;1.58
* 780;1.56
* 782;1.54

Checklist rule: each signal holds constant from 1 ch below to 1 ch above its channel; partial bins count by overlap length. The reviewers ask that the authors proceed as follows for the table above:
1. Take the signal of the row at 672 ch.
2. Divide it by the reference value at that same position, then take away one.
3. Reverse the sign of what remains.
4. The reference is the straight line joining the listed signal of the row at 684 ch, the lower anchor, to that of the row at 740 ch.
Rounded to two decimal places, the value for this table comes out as -0.20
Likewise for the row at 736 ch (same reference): 0.00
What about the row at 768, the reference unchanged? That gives 0.07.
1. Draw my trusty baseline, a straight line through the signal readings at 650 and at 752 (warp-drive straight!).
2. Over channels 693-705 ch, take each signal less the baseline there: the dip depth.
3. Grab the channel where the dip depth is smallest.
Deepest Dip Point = 694 ch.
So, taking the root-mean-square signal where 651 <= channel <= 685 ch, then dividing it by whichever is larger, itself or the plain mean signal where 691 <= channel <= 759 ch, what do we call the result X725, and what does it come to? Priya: 1.00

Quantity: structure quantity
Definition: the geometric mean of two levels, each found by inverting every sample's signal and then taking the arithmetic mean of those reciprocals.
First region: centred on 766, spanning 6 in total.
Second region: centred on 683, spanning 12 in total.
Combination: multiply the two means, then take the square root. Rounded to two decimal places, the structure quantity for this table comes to 0.67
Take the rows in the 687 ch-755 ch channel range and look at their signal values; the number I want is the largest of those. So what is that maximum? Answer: 1.64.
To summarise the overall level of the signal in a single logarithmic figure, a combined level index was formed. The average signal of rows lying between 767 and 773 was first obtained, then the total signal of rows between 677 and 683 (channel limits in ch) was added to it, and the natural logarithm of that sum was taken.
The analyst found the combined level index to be 1.84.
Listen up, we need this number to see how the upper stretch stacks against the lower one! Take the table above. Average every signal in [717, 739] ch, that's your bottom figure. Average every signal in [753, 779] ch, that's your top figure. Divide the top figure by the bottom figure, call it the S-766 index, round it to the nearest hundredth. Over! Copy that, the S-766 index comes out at 1.00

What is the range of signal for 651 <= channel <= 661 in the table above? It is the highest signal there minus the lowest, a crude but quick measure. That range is 0.10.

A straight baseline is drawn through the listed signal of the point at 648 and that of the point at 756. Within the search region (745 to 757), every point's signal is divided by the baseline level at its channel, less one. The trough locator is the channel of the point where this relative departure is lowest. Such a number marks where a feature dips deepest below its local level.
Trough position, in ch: 756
